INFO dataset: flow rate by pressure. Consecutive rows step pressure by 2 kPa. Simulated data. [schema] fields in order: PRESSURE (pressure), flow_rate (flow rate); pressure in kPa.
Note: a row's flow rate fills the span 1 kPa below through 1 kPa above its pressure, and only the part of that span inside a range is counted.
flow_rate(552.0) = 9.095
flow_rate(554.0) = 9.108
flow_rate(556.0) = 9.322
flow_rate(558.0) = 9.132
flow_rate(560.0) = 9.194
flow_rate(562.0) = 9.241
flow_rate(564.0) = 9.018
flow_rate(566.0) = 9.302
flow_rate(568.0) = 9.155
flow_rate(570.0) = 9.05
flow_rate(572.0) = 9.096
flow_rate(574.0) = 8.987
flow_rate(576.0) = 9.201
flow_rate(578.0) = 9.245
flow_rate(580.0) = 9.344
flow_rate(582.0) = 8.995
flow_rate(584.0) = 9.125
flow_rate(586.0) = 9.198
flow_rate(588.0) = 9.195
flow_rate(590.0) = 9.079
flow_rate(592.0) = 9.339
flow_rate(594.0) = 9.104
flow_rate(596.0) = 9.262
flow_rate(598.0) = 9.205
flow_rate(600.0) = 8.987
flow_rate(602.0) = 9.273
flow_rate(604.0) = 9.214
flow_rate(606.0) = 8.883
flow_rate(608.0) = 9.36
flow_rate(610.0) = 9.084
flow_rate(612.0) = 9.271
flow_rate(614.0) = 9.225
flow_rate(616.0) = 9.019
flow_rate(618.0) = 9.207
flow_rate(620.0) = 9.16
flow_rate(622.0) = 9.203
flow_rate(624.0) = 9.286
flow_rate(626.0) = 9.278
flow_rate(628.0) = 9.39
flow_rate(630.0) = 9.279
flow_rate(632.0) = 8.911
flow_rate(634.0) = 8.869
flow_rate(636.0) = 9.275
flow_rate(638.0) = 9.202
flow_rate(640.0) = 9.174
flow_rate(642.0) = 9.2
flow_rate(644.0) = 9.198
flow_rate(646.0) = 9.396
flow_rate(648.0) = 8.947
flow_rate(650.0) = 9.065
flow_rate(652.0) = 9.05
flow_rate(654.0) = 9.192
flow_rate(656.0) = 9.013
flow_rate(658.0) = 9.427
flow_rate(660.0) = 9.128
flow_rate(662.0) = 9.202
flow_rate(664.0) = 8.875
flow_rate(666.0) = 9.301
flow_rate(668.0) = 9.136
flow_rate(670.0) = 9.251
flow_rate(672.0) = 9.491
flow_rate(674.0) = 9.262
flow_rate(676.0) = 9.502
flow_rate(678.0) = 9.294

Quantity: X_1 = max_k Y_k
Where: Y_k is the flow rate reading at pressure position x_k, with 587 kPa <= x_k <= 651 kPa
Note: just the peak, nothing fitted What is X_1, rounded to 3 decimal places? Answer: 9.396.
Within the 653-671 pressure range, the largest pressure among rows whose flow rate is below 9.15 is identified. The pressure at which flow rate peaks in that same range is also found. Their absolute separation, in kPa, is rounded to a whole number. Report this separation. 10 kPa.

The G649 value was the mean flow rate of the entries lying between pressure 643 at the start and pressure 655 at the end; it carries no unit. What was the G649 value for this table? 9.14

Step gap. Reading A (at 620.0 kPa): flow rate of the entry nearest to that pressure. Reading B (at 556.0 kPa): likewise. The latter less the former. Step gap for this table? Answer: 0.16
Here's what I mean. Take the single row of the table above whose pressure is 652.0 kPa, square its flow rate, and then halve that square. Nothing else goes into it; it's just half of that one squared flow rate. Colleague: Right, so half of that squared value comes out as 41.0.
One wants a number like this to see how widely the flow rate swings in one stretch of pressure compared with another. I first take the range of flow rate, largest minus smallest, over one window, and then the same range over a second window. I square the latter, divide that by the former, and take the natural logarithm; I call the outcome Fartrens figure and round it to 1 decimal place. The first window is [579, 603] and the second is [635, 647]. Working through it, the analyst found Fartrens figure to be -2.0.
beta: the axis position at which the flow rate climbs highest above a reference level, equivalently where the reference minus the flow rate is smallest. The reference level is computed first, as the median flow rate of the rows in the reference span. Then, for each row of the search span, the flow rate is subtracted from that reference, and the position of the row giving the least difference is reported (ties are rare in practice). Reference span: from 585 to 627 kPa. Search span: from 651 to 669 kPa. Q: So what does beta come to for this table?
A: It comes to 658.0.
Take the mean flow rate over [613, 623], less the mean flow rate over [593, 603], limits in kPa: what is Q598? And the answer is 0.00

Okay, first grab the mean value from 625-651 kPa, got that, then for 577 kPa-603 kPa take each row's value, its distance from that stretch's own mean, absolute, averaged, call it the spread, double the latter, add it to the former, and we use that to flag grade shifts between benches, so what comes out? 9.36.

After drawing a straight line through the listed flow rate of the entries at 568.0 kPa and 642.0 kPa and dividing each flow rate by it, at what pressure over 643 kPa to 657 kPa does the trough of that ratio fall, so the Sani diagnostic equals 648.0 kPa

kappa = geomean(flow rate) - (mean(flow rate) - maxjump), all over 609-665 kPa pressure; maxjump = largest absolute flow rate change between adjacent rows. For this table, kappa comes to 0.448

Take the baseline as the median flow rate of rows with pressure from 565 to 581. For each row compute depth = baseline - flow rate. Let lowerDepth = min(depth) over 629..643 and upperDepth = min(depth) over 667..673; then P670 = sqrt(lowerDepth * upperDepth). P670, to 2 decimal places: 0.18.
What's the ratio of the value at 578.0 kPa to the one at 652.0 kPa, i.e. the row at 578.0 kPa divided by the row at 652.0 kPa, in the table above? 1.02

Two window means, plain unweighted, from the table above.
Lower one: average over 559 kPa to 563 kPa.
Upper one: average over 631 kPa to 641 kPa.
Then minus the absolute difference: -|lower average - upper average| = -0.131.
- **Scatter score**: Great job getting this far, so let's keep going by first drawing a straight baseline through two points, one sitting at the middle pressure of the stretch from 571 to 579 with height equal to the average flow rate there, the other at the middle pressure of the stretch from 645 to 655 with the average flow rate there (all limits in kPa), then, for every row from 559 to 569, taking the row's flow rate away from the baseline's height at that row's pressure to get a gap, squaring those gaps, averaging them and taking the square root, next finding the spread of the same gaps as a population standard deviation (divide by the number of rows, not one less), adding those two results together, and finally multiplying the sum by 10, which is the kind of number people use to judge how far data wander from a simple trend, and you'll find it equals 2.0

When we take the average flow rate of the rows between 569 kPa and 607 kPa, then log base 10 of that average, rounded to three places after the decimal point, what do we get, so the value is 0.961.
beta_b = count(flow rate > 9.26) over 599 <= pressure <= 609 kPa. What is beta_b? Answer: 2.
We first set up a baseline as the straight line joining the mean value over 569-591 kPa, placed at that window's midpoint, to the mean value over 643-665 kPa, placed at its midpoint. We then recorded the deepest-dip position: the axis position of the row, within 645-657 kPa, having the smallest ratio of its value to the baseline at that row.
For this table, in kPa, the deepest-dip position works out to 648.0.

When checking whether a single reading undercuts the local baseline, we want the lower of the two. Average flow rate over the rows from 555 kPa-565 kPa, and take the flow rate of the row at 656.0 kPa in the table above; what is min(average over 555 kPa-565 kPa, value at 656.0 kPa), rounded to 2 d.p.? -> 9.01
